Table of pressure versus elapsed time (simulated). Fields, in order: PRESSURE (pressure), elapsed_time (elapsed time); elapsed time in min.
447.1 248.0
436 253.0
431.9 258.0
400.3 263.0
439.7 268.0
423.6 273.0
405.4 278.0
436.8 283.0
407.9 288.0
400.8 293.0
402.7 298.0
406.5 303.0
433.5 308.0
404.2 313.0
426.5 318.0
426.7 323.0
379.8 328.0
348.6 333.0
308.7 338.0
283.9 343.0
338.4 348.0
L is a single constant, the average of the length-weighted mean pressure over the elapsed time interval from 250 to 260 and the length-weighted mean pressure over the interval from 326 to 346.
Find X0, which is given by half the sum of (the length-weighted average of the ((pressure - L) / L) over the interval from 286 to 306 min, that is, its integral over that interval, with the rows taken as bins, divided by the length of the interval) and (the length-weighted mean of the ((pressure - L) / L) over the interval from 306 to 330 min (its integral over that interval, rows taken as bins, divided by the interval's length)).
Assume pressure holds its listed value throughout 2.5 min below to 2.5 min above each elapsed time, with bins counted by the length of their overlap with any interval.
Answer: 0.073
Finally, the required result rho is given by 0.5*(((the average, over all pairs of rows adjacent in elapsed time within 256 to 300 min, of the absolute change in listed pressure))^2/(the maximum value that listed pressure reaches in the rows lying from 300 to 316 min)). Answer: 0.5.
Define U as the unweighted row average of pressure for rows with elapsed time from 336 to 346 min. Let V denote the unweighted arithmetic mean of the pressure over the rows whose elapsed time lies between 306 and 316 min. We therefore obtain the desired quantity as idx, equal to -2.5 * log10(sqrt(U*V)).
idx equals -6.37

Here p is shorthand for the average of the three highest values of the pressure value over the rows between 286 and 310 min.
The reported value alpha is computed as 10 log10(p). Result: 26.19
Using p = 416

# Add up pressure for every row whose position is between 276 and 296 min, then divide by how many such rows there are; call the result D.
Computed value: 413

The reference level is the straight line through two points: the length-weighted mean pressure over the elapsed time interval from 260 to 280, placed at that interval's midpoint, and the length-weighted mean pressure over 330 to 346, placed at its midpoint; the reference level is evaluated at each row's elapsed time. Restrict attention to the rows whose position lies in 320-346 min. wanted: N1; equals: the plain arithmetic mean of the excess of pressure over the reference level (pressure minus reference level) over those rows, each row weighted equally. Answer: 26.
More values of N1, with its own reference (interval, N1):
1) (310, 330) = 67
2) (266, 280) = 9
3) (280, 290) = 28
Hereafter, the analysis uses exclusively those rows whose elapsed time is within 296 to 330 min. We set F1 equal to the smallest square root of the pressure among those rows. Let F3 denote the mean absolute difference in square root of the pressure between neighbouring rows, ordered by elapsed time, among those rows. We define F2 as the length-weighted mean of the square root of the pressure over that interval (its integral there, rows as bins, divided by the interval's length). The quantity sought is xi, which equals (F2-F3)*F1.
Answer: 385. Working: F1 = 19.49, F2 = 20.3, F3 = 0.53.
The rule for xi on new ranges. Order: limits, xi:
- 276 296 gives 396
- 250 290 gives 400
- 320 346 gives 299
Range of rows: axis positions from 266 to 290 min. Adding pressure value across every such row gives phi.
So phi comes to 2113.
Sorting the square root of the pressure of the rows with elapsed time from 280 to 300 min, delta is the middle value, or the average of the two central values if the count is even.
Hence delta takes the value 20.13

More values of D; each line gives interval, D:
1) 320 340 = 366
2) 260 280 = 417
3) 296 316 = 412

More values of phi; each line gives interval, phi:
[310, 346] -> 2578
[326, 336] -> 728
